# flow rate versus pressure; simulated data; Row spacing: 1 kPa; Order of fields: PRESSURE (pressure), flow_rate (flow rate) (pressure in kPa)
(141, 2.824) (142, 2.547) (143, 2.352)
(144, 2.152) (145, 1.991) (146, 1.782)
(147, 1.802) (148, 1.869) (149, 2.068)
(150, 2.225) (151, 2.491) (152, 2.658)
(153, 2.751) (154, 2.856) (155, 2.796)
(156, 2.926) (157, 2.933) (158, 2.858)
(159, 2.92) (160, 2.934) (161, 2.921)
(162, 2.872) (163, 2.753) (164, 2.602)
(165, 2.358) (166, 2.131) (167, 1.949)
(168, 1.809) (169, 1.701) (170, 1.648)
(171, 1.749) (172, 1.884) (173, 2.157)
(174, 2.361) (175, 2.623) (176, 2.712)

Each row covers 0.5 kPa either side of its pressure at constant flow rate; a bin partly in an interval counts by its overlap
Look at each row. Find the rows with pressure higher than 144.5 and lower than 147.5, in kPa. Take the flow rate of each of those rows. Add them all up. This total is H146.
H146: 5.6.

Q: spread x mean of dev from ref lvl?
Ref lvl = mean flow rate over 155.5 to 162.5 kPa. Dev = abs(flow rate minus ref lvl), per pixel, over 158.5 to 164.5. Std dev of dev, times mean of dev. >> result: 0.01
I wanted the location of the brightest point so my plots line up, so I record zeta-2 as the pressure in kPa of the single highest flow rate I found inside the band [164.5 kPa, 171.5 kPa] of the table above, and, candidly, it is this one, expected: 165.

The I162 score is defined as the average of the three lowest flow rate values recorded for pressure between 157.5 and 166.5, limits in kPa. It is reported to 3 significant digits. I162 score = 2.36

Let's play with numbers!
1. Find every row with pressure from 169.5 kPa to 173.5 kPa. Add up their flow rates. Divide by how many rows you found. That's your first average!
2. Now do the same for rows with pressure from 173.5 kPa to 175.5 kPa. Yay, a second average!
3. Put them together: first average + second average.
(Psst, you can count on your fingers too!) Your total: 4.4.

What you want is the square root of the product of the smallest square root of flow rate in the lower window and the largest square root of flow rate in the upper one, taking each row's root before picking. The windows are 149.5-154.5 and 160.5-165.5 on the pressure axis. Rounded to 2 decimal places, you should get 1.60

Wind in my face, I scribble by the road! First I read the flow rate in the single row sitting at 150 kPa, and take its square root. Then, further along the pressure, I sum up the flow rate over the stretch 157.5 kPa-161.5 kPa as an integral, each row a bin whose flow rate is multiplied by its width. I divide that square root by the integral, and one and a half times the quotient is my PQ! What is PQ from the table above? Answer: 0.19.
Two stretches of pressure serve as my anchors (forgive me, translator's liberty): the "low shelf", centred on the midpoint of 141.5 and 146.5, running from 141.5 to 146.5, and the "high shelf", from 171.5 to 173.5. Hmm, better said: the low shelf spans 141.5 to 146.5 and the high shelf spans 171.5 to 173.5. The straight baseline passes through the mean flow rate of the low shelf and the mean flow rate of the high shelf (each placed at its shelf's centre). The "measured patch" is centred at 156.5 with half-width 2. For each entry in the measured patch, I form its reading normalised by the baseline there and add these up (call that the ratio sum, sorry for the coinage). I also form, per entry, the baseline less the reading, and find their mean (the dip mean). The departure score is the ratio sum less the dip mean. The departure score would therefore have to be 6.3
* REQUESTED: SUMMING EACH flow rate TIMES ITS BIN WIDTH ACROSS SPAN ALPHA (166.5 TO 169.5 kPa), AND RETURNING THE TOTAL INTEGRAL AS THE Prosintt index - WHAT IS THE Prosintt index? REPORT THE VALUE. 5.5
